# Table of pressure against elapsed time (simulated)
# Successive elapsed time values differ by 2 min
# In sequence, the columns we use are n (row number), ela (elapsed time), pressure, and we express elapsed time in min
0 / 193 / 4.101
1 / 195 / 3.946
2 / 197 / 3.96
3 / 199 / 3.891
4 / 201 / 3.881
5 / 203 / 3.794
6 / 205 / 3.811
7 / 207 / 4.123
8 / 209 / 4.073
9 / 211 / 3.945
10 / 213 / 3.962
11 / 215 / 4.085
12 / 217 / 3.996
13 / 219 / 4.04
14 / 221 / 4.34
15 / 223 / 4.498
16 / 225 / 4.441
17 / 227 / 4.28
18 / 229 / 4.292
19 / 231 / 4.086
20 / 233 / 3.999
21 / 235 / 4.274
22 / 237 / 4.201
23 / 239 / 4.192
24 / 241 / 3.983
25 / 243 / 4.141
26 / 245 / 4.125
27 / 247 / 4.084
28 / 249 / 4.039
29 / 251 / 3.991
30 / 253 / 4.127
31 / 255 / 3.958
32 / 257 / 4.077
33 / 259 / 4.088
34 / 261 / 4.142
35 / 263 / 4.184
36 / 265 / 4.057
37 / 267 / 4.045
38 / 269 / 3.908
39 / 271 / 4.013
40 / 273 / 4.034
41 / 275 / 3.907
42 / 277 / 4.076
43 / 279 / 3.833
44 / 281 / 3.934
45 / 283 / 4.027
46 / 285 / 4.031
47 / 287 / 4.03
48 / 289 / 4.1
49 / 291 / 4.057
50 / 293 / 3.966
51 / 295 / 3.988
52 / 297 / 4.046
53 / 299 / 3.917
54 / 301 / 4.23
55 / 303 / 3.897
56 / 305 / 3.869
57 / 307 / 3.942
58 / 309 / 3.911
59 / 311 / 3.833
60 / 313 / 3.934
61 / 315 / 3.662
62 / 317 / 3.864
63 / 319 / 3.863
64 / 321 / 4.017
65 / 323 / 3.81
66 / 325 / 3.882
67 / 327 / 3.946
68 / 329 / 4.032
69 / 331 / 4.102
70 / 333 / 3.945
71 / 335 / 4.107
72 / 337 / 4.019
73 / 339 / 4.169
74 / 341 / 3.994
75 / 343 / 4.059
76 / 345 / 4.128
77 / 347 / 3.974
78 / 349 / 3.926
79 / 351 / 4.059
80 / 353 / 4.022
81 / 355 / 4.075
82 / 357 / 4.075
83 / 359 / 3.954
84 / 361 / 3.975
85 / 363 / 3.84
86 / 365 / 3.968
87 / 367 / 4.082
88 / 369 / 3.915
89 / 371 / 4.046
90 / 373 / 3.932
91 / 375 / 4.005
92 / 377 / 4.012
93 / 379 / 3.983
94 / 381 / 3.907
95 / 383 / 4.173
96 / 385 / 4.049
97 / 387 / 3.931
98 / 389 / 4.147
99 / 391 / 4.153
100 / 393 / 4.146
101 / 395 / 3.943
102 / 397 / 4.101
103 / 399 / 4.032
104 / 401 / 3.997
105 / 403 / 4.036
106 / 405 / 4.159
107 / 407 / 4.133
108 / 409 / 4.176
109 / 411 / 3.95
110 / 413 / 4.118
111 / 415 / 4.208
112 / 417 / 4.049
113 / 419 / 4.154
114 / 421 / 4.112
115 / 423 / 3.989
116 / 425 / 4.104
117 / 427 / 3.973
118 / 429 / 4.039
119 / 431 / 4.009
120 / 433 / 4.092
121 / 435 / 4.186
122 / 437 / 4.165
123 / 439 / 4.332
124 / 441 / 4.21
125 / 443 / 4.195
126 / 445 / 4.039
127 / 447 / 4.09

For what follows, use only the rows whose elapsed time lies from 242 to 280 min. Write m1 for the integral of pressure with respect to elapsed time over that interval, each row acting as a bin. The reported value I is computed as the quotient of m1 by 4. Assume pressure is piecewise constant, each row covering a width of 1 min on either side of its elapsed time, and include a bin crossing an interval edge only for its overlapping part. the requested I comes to 38.4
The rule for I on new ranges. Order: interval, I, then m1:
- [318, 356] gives 38.1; 152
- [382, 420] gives 38.8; 155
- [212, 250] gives 39.5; 158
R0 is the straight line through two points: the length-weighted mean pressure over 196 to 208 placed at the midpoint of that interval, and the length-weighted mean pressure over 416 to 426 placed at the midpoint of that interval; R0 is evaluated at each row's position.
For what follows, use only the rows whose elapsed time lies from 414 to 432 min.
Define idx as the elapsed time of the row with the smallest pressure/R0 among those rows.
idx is 427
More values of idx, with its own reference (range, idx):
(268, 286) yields 279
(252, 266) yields 255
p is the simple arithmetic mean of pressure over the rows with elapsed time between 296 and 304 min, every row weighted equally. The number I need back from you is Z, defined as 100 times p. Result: 402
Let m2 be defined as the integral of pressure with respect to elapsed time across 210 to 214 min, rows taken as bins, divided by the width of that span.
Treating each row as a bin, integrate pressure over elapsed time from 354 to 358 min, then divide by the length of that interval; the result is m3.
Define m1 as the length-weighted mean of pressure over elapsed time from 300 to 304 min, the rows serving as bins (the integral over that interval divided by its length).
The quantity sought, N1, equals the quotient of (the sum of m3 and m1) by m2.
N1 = 2.059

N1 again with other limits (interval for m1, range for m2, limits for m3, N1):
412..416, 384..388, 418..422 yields 2.079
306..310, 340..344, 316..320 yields 1.935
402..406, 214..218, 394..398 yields 2.010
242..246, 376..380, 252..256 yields 2.045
